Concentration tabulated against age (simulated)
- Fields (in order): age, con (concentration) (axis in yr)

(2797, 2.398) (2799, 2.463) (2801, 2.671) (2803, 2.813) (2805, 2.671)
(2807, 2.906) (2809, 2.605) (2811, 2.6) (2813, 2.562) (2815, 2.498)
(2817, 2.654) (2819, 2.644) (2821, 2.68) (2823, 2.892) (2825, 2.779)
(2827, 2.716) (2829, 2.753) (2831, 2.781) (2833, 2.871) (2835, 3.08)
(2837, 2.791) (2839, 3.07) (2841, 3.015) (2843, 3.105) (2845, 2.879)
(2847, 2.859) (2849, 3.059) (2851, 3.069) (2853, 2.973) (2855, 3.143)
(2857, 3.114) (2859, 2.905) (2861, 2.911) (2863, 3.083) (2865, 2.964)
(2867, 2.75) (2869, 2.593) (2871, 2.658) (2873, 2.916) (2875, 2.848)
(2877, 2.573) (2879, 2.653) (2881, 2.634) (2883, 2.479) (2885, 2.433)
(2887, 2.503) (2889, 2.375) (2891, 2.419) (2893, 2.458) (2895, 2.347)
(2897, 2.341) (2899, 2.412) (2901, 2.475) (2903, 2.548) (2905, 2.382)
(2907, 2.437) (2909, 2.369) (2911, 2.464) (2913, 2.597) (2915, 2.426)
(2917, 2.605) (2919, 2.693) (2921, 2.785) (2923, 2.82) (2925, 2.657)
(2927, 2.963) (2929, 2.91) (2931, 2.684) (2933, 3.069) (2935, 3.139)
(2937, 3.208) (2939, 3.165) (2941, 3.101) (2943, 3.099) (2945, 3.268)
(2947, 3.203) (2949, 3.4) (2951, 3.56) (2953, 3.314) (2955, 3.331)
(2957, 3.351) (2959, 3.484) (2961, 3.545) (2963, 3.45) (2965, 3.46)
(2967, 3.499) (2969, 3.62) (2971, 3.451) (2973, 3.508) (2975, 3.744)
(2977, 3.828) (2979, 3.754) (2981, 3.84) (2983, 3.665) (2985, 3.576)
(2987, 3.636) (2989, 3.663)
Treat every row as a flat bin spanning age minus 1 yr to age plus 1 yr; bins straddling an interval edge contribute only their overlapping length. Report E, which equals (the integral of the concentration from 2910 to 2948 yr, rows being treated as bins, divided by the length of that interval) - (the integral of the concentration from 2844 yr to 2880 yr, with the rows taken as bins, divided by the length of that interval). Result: 0.0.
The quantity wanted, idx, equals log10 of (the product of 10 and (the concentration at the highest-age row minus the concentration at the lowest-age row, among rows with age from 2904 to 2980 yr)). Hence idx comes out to 1.14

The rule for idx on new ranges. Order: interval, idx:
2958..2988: 0.18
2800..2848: 0.27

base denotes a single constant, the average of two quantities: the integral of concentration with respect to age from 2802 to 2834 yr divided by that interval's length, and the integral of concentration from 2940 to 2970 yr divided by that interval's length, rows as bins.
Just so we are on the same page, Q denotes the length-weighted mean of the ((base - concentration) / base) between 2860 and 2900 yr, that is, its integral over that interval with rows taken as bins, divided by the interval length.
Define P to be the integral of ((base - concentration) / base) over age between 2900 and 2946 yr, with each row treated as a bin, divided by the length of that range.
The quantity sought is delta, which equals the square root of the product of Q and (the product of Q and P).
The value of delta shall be 0.042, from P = 0.09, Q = 0.14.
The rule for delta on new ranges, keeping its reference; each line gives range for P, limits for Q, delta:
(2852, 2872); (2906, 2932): 0.028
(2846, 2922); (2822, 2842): 0.020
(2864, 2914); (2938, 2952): 0.028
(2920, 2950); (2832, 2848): 0.002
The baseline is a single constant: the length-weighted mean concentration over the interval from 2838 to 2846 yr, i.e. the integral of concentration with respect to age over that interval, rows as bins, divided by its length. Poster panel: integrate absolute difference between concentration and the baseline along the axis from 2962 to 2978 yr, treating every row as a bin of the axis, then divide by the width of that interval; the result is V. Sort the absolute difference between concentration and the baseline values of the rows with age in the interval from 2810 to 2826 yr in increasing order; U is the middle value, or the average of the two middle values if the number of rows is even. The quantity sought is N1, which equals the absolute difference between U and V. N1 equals 0.18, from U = 0.4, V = 0.55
